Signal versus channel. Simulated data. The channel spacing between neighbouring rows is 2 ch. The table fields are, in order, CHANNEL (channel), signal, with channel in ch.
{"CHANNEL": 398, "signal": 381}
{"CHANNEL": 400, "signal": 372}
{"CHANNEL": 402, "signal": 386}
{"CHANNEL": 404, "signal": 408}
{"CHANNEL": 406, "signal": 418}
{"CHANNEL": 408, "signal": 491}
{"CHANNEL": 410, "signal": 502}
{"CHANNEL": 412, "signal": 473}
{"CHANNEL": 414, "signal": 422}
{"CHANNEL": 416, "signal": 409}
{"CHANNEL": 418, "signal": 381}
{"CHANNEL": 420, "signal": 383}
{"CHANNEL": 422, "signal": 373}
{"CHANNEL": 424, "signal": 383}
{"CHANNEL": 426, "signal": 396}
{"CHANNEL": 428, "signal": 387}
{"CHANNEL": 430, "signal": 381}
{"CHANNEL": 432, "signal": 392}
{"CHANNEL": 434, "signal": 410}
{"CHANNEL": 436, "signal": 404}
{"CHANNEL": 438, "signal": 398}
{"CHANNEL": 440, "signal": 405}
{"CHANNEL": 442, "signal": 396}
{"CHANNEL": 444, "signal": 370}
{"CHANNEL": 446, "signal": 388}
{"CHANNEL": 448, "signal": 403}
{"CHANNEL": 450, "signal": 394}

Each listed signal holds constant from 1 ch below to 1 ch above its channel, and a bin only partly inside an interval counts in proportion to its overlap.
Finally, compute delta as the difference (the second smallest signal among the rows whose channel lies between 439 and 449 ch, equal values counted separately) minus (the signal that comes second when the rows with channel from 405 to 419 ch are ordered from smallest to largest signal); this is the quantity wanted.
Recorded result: -21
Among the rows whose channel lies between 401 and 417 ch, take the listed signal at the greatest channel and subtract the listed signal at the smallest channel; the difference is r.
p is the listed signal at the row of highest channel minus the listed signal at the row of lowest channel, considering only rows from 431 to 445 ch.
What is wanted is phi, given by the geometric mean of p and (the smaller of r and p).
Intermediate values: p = -22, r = 23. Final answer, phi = 22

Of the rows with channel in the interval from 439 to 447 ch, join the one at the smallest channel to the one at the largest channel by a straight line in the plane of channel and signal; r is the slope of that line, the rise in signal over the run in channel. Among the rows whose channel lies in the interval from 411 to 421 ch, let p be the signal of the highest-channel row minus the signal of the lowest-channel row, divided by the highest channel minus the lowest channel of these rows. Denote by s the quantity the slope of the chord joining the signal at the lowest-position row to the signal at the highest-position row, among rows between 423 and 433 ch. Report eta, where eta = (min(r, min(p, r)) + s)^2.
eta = 103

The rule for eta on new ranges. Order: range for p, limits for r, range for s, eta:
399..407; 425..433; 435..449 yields 1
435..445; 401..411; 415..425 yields 56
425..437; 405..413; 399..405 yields 96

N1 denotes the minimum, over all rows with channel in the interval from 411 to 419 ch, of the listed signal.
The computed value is 381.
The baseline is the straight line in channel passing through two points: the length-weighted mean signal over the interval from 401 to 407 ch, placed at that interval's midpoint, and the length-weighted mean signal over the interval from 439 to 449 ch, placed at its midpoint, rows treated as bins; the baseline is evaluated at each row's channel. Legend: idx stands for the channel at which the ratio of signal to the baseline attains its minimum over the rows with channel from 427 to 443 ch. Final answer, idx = 430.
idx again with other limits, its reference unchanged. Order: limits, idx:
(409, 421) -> 418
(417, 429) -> 422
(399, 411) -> 400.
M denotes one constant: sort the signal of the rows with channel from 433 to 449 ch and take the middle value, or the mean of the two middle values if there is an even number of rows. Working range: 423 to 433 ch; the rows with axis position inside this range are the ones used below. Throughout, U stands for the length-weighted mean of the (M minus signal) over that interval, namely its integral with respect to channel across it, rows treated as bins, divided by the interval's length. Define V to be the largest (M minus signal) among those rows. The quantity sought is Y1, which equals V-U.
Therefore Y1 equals 7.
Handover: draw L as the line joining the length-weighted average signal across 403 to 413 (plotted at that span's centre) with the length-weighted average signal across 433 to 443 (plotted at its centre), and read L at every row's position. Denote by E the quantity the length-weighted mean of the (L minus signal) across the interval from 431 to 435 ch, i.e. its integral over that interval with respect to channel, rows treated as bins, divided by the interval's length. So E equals 11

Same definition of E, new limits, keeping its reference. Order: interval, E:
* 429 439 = 13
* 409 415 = -15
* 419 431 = 43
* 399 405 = 81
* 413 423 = 46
